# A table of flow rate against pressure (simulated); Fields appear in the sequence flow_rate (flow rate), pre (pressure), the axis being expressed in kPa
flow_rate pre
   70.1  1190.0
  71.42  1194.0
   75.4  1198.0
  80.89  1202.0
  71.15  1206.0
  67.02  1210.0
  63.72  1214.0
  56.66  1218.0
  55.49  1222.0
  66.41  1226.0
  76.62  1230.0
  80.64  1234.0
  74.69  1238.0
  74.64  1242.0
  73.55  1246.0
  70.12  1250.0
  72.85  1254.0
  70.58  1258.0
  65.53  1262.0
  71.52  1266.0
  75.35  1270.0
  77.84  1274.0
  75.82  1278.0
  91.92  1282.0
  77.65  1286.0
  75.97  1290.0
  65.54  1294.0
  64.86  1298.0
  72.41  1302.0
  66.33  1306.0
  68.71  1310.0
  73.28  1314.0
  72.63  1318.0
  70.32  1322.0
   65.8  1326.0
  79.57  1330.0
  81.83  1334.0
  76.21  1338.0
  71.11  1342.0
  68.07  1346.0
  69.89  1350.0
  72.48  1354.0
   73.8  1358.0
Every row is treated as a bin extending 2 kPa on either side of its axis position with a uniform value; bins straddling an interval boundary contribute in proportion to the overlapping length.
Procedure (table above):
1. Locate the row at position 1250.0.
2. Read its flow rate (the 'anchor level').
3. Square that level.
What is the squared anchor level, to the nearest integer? 4917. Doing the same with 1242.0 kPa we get 5571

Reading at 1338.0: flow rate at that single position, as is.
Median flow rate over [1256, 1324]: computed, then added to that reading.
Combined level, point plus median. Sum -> 149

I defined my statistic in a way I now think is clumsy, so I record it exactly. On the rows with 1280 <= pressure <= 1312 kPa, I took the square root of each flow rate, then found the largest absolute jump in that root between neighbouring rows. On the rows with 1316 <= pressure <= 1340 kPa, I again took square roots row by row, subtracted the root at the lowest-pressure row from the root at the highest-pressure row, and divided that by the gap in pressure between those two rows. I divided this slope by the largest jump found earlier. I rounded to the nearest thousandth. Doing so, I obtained 0.013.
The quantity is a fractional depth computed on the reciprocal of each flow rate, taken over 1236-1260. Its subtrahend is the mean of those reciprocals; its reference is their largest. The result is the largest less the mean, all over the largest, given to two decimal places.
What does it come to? 0.04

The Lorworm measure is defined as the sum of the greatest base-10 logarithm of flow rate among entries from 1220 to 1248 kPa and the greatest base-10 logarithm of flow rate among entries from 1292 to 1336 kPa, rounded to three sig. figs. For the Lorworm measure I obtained 3.82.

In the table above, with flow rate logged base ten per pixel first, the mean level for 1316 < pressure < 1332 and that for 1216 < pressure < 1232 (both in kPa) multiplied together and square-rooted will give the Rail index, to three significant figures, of 1.83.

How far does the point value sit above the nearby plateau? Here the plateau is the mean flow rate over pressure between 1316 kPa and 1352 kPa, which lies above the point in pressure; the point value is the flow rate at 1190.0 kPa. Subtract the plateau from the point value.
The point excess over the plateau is -2.7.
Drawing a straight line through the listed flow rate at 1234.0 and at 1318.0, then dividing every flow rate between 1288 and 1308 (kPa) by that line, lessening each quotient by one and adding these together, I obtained -0.37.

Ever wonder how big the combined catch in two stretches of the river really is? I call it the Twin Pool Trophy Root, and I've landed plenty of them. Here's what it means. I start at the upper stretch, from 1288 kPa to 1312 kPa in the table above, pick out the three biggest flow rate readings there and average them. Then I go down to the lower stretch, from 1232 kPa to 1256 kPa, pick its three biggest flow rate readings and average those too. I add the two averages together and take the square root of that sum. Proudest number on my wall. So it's 12.2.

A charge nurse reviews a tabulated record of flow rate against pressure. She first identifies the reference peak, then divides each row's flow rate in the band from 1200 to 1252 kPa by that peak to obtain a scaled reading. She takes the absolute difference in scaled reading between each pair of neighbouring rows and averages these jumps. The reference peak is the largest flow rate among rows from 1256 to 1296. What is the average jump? 0.0554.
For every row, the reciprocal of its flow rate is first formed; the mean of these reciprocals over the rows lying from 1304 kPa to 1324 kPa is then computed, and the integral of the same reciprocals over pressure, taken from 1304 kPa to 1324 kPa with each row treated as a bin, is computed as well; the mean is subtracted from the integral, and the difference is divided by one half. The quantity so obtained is 0.542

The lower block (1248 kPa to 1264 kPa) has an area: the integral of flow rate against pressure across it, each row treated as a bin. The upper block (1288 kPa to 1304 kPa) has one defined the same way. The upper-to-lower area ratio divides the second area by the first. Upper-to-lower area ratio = 1.00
